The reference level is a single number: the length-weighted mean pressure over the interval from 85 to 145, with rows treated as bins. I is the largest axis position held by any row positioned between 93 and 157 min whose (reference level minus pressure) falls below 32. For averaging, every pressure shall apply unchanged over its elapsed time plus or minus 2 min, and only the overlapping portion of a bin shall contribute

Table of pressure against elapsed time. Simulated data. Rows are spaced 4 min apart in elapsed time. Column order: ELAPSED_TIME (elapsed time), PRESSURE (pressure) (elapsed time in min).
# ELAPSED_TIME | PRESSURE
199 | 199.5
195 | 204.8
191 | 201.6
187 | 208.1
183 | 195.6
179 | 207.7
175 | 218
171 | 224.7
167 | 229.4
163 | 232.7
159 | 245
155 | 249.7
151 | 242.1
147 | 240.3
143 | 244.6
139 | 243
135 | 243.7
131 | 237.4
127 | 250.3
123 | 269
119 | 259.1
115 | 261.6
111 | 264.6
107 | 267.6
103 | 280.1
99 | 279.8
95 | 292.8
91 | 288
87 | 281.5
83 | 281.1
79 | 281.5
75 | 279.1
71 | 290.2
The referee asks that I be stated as 155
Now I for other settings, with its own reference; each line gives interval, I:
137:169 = 163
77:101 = 99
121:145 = 143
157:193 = 163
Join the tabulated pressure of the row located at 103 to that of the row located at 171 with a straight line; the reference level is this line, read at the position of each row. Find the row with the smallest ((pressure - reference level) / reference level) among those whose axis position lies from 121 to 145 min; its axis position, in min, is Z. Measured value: 131 min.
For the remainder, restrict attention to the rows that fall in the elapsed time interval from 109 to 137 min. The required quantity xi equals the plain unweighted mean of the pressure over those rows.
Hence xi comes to 255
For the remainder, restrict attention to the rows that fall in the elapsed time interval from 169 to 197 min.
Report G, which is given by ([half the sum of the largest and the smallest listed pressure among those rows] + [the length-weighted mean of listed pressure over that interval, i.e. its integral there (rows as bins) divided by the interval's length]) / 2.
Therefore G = 209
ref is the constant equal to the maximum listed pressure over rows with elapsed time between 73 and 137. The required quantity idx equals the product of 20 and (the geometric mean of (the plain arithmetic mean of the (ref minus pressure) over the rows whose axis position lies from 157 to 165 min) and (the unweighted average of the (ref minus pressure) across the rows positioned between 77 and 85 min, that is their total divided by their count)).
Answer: 498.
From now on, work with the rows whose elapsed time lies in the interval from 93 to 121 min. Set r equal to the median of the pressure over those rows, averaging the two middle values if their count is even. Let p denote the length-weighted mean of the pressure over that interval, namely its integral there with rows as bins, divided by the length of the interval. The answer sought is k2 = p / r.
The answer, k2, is 1.02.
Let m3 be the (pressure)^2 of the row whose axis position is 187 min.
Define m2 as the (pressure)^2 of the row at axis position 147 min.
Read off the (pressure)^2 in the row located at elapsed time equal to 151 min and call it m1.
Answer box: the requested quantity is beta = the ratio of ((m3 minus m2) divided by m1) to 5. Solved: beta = -0.05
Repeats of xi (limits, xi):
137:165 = 242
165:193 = 212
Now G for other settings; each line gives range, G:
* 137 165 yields 242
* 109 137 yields 254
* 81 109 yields 281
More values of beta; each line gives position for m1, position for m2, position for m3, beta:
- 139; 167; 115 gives 0.05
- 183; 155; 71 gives 0.11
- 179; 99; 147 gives -0.10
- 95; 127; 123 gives 0.02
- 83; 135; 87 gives 0.05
